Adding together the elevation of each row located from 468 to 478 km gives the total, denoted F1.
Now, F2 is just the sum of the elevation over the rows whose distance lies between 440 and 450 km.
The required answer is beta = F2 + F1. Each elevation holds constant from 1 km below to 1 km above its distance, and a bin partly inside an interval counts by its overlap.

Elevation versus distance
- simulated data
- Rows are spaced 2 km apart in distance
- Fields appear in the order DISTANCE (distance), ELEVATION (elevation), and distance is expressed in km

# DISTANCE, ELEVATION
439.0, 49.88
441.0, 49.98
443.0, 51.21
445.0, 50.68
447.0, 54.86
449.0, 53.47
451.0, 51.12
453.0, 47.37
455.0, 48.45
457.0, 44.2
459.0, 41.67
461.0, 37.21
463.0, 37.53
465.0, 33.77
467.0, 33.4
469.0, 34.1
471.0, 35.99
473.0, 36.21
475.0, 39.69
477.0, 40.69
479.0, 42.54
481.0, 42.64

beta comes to 447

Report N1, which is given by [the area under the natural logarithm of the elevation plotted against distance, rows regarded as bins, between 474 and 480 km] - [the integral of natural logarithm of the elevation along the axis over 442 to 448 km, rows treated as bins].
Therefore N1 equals -1.5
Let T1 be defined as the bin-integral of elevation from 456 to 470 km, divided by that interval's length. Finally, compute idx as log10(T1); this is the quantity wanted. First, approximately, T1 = 37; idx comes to 1.57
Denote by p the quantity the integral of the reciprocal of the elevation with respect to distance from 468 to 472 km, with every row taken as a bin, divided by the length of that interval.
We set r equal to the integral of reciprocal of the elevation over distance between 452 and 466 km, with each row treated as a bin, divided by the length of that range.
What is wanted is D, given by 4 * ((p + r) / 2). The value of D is 0.106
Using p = 0.0286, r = 0.025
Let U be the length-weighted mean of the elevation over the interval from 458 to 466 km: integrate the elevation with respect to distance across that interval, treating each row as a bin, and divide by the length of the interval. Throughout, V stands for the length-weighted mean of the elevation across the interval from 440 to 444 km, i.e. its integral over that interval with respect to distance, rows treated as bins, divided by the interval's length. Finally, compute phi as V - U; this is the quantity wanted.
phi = 13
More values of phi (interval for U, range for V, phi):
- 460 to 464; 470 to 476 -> 0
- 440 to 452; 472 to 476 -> -14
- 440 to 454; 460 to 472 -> -16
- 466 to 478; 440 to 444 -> 14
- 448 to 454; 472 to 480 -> -11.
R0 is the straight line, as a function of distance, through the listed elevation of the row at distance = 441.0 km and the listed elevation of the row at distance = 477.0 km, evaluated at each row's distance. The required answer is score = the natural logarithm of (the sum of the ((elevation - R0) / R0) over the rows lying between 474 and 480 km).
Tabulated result -3.8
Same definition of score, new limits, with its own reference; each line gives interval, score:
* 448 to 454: -1.6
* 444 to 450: -1.3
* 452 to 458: -3.9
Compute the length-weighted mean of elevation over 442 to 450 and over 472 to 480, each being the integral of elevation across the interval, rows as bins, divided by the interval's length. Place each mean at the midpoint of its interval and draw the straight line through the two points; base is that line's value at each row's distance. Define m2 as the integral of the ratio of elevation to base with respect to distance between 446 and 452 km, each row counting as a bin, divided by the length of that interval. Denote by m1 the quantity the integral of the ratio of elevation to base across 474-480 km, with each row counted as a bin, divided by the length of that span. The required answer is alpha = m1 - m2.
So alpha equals 0.01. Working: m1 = 1.04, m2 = 1.04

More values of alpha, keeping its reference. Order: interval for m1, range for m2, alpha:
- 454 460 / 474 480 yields -0.11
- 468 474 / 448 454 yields -0.16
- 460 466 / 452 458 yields -0.16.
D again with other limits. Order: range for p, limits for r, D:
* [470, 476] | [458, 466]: 0.107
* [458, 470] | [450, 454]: 0.096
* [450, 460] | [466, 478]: 0.098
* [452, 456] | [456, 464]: 0.092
